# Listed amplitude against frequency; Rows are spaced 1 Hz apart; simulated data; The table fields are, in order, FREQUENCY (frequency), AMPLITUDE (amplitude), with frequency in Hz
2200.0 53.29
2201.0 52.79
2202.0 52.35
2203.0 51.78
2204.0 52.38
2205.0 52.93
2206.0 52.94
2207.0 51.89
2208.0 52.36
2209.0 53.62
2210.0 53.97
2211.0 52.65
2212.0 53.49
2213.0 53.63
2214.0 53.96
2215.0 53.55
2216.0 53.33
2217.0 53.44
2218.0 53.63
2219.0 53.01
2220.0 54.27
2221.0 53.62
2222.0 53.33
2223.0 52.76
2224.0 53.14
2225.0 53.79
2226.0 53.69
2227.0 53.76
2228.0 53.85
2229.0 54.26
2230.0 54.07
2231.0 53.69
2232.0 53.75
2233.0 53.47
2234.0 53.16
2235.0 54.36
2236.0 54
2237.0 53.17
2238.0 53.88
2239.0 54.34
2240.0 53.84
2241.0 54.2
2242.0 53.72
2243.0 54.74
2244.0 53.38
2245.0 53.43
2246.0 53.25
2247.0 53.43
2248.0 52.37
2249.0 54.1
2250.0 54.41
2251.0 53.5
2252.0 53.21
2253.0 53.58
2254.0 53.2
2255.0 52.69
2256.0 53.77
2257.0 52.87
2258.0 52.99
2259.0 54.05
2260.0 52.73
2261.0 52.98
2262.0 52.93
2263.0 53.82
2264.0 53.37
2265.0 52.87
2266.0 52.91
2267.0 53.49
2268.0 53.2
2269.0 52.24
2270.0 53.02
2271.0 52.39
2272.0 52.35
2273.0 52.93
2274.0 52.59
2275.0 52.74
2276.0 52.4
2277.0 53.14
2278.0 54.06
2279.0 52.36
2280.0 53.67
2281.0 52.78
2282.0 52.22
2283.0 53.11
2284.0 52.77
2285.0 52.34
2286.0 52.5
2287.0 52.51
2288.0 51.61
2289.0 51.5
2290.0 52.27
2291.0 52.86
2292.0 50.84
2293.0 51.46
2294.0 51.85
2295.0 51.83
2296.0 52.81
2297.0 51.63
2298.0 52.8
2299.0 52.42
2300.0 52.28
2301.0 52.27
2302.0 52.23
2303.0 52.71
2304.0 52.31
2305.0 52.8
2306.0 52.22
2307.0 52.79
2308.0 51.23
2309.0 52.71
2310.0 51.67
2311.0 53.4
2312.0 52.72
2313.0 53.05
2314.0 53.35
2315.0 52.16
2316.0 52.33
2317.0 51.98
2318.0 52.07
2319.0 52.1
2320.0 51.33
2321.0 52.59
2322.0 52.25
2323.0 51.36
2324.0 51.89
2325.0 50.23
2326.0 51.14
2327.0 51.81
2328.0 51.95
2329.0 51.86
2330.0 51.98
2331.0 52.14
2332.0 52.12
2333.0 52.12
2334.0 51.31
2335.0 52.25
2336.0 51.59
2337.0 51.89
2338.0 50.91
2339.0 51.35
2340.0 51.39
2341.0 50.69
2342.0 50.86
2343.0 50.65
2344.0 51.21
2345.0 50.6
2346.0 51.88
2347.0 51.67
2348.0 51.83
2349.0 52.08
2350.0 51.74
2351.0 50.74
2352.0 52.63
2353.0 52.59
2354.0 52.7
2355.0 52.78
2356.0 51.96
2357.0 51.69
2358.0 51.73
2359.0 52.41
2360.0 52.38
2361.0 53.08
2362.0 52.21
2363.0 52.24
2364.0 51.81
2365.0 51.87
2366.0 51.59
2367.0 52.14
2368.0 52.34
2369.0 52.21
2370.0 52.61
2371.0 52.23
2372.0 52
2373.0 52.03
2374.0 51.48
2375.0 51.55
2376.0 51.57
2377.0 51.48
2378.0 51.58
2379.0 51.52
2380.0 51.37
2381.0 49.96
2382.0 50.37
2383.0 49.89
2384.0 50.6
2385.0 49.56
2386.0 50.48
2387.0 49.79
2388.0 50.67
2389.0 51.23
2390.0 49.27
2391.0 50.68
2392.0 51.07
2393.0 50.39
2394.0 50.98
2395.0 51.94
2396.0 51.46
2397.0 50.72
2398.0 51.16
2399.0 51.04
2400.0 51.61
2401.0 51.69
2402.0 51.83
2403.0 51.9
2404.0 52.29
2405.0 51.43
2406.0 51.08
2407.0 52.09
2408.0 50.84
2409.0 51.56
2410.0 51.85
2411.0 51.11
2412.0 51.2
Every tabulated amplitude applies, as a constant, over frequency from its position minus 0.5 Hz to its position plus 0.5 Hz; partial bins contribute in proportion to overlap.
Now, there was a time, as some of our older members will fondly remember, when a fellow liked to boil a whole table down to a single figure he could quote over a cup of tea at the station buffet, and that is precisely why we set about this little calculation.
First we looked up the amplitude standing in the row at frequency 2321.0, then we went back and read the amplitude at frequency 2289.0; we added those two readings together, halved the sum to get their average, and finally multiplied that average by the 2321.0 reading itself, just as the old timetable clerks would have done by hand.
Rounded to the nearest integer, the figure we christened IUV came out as 2737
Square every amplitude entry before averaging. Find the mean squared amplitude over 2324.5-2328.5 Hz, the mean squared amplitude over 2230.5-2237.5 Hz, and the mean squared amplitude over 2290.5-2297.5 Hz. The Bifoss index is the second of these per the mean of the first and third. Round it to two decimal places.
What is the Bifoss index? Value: 1.08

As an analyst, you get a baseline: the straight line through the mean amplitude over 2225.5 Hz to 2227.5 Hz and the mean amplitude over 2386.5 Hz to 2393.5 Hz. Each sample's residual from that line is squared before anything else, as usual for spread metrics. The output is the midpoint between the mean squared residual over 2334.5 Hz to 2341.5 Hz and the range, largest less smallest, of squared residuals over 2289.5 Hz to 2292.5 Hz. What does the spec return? 1.3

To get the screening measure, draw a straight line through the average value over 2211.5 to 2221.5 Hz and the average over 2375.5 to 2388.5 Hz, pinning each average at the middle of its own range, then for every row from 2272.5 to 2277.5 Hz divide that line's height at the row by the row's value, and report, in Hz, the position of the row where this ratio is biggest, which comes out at 2276.0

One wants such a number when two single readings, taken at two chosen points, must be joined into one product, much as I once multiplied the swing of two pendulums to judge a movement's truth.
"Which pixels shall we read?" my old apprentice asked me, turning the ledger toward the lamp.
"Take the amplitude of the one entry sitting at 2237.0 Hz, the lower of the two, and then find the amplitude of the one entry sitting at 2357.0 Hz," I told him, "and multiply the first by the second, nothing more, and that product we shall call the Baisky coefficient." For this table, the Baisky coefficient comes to 2748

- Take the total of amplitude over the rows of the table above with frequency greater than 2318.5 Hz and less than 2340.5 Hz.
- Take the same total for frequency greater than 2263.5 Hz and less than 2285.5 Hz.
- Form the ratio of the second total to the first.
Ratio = 1.02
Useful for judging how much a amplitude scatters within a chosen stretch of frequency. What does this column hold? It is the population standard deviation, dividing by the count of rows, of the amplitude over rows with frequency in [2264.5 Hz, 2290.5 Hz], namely 0.560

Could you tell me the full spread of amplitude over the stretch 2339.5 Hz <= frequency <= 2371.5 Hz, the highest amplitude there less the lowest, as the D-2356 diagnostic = 2.48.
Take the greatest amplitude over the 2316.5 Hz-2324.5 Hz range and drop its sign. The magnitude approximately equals 52.6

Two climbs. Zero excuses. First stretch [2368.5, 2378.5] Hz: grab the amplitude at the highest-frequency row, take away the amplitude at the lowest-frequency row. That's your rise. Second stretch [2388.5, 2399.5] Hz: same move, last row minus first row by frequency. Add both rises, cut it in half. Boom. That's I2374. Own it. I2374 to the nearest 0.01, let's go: -0.41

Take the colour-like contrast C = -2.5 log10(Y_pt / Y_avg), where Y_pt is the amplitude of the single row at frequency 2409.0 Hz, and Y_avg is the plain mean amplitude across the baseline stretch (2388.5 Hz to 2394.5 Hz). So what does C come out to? -0.020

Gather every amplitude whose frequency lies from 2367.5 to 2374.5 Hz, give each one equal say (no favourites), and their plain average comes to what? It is 52.1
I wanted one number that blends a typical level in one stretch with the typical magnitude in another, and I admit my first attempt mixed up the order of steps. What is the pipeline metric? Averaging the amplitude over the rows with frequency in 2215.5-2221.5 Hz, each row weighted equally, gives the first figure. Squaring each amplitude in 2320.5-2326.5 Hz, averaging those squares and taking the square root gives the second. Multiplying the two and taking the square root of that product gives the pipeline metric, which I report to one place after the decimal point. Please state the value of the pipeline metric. 52.6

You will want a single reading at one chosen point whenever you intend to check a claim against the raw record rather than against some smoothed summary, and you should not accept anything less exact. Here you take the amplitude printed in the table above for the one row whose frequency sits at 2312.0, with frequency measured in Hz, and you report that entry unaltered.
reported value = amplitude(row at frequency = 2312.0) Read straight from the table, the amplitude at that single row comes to 52.72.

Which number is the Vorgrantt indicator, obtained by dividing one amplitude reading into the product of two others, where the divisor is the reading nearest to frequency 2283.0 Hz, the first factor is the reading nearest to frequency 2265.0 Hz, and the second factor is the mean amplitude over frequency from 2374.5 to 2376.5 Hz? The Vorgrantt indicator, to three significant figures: 51.3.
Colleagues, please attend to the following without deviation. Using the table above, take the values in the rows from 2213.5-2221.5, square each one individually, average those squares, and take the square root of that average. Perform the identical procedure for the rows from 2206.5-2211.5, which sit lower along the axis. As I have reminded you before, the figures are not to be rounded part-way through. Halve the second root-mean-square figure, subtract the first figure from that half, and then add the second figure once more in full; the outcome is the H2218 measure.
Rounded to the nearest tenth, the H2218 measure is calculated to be 25.8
